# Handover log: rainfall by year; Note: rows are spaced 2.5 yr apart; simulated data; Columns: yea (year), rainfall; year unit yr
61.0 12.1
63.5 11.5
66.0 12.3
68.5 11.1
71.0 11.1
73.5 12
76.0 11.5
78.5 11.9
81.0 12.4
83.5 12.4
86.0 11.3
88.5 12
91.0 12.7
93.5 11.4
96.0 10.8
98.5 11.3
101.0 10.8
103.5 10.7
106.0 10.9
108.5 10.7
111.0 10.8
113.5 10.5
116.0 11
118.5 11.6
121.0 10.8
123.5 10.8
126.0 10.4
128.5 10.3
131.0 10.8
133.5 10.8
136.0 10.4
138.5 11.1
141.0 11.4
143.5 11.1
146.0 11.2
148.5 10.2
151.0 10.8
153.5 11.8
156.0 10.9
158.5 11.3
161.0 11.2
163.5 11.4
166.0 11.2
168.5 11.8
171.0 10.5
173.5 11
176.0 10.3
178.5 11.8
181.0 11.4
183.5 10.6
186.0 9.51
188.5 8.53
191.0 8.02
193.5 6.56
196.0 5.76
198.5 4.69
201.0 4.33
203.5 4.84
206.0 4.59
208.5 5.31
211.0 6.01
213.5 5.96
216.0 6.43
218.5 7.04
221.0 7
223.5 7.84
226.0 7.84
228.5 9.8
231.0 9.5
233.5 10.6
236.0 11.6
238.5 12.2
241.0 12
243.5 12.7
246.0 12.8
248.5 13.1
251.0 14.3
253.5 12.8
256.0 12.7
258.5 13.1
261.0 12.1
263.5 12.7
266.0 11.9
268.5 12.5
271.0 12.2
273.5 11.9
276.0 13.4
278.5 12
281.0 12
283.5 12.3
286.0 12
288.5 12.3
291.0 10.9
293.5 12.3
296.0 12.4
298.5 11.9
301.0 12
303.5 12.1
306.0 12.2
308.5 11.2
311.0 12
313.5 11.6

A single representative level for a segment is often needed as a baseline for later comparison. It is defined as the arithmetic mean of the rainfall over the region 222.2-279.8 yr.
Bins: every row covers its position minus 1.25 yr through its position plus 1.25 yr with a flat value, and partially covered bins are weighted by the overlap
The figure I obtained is 11.8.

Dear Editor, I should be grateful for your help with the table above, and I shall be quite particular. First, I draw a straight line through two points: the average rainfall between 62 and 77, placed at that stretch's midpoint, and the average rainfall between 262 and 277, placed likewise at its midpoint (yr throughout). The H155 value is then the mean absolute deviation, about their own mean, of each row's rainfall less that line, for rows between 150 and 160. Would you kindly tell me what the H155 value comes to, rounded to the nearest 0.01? 0.34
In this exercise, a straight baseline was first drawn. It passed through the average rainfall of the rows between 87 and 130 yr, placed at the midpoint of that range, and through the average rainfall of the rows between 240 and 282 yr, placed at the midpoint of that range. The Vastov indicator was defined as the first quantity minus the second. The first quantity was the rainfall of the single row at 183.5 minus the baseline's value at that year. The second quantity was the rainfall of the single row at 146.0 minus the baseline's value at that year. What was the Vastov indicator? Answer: -1.0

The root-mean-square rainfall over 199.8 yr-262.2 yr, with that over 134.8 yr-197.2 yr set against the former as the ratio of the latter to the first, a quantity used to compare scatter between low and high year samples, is 1.1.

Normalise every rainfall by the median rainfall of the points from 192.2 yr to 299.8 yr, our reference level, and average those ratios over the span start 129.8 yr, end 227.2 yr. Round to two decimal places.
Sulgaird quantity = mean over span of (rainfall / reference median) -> 0.76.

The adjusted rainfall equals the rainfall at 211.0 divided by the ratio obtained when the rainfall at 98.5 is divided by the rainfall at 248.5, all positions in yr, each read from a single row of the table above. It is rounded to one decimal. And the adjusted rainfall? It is 7.0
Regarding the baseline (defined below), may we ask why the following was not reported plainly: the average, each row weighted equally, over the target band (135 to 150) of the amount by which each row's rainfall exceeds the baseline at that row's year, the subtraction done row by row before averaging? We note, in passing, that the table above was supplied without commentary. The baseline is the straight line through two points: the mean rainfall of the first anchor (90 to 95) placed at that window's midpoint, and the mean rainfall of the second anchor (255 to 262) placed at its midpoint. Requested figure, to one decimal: -1.3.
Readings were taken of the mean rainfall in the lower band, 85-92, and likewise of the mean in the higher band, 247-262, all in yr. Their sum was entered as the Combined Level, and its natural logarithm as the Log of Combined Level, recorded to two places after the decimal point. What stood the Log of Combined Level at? 3.22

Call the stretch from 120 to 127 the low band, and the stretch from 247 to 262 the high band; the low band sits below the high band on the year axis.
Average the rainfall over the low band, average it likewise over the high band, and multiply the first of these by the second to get 139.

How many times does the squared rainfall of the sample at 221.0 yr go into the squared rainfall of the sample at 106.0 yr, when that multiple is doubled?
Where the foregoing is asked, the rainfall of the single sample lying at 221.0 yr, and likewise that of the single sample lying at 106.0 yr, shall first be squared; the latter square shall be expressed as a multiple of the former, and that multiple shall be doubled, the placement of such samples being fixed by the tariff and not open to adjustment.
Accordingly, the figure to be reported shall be 4.8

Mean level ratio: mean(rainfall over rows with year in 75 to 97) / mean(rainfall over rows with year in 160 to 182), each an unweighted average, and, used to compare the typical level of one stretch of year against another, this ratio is 1.06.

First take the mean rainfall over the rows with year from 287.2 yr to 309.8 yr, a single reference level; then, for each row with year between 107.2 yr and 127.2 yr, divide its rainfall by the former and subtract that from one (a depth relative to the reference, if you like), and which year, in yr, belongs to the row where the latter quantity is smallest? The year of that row 118.5 yr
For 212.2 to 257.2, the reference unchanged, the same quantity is 251.0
